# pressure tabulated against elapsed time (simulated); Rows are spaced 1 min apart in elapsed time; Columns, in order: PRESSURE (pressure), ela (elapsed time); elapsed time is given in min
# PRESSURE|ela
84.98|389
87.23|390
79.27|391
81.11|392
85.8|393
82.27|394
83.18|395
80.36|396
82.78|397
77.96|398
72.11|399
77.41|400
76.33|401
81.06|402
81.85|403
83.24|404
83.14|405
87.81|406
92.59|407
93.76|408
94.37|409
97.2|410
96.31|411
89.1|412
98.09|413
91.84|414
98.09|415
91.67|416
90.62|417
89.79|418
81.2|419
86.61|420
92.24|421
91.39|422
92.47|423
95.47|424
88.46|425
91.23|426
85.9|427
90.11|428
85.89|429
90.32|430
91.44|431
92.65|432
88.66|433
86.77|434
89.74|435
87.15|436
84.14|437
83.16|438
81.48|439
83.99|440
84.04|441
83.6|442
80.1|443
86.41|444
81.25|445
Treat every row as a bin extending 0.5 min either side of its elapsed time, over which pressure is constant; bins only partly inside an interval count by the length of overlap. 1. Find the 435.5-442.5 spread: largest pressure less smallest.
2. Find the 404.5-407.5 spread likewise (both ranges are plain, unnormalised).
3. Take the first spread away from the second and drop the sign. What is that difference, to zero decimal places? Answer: 4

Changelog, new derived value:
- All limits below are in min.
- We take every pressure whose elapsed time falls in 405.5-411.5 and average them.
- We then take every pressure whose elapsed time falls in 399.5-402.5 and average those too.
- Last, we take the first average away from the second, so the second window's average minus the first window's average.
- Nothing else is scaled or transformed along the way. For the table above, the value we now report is -15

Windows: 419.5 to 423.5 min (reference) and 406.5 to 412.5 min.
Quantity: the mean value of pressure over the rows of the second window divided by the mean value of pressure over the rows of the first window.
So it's 1.04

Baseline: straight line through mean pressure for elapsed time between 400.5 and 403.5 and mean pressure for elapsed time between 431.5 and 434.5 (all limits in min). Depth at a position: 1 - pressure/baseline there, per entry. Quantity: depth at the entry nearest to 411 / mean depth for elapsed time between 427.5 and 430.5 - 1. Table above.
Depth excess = 21.5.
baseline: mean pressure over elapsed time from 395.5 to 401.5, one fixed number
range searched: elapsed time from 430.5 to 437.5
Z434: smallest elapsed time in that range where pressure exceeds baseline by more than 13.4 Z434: 431 min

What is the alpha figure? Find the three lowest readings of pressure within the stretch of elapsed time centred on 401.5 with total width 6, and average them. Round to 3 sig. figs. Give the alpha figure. 75.3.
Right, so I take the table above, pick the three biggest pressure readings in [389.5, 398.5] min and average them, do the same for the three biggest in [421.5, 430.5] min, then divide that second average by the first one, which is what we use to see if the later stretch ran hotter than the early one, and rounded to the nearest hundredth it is 1.09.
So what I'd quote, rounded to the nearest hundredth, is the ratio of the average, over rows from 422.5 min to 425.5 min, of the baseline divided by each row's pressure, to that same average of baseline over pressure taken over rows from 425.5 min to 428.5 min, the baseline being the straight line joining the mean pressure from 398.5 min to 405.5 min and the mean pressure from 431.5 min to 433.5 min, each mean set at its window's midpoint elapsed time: 0.96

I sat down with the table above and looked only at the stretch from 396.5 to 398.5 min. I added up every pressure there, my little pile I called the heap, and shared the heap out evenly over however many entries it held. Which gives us 80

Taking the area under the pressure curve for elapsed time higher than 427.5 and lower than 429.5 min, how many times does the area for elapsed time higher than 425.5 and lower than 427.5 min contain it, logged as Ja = 1.01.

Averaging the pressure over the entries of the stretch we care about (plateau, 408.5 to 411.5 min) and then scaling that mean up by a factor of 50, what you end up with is 4798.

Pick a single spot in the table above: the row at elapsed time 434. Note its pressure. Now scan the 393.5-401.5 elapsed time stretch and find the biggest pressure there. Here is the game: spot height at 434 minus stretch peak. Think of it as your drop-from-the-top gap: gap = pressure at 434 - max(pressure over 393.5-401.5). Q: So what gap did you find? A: 4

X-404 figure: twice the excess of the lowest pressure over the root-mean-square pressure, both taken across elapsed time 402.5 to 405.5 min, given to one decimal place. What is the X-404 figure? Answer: -1.8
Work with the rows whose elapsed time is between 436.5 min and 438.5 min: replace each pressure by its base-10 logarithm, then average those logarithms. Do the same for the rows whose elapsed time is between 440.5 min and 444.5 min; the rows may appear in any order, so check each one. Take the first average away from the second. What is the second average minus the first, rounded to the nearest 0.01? 0.00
